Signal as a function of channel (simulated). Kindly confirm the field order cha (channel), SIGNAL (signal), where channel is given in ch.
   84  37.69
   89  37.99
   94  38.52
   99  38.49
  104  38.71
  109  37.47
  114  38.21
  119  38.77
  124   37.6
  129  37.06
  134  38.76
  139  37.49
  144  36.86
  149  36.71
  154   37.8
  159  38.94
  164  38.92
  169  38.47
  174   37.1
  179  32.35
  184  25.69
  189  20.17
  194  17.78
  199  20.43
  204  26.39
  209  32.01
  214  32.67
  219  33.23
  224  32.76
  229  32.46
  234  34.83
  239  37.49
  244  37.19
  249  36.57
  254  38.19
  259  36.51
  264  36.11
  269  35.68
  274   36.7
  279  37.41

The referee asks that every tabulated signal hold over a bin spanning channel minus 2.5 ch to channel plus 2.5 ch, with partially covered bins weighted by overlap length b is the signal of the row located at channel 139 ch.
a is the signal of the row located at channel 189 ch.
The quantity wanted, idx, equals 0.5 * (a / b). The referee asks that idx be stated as 0.3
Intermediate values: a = 20.17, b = 37.49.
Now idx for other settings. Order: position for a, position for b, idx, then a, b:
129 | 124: 0.5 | 37.06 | 37.6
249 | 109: 0.5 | 36.57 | 37.47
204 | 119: 0.3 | 26.39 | 38.77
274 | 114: 0.5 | 36.7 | 38.21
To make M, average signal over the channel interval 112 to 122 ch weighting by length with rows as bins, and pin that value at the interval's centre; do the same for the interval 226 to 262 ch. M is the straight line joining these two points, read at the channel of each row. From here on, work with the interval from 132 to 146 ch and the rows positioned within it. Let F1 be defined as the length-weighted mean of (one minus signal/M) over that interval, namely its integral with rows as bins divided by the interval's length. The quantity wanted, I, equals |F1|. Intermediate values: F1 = 0.01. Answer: 0.01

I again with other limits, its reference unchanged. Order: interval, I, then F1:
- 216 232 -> 0.10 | 0.10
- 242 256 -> 0.03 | -0.03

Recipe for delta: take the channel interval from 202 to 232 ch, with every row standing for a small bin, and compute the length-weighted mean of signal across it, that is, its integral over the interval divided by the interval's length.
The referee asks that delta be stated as 31.7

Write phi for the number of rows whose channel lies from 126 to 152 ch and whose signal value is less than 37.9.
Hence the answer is 4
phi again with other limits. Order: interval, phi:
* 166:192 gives 4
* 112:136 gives 2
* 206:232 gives 5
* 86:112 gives 1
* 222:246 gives 5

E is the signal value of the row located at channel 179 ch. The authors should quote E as 32.35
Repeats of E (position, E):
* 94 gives 38.52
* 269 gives 35.68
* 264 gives 36.11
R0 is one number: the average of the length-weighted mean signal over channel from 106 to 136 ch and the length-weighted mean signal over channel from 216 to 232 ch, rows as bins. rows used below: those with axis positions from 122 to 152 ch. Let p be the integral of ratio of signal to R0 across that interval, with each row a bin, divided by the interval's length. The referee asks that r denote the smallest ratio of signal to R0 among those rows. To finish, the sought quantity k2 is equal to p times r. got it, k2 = 1.09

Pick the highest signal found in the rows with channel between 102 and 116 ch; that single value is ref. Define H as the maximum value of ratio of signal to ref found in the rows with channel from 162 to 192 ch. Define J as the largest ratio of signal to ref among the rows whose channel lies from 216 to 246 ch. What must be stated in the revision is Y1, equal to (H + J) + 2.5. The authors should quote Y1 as 4.47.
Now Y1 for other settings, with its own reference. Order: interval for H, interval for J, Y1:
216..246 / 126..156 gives 4.47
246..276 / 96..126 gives 4.49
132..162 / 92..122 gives 4.51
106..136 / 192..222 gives 4.36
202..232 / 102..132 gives 4.36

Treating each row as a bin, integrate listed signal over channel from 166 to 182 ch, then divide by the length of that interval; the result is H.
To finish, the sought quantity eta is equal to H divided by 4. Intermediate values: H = 35.7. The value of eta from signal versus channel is 8.9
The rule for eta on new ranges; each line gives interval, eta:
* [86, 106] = 9.6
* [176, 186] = 7.4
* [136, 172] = 9.5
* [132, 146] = 9.4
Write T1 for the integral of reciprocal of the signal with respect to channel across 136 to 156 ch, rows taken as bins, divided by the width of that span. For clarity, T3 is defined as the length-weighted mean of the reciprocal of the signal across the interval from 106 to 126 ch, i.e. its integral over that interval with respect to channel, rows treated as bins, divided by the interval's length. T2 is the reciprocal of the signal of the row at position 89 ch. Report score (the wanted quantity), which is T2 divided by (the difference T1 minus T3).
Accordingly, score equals 47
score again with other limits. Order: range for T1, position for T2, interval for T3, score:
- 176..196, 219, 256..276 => 2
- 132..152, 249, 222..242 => -12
